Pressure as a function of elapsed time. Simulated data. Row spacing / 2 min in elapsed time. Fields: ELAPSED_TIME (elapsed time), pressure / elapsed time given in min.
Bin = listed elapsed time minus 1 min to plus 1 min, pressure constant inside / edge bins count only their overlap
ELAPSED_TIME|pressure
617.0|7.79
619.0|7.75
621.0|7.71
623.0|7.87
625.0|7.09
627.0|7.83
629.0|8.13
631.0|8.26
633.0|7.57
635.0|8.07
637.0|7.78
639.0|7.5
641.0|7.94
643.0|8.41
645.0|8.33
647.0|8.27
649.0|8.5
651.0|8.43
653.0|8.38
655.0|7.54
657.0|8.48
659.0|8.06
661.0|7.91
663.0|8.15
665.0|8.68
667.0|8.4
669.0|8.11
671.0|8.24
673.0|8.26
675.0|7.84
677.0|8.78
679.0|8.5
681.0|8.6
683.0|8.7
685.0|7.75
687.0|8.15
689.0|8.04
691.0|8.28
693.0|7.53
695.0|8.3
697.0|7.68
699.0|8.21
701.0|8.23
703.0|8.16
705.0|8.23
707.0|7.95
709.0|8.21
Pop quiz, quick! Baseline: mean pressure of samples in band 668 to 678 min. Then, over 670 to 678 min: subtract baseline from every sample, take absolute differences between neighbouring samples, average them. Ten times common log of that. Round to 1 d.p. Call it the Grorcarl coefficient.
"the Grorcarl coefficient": -3.4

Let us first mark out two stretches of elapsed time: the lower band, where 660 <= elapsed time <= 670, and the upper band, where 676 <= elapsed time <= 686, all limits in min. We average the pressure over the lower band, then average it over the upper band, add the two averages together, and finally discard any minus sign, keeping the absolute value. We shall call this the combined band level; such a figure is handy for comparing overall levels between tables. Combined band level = 16.7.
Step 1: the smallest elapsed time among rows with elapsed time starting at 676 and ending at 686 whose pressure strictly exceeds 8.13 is 677.0 min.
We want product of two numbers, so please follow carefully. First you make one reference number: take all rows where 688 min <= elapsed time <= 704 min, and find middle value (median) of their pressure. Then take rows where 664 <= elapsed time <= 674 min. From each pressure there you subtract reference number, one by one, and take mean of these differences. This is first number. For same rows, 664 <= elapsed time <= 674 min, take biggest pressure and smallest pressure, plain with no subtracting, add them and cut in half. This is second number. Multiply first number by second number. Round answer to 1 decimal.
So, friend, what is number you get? 1.3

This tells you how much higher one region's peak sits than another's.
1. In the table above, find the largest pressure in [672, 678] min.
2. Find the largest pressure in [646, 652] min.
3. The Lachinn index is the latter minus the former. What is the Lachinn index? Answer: -0.28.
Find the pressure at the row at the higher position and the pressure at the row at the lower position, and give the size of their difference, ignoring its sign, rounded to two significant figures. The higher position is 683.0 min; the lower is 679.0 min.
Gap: 0.20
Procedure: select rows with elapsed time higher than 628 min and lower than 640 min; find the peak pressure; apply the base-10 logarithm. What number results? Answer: 0.917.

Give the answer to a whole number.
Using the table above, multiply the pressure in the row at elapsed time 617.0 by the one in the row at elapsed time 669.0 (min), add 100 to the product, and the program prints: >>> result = 163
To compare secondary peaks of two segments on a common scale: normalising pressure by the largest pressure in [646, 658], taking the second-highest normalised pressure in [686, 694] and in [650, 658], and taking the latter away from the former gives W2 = -0.033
